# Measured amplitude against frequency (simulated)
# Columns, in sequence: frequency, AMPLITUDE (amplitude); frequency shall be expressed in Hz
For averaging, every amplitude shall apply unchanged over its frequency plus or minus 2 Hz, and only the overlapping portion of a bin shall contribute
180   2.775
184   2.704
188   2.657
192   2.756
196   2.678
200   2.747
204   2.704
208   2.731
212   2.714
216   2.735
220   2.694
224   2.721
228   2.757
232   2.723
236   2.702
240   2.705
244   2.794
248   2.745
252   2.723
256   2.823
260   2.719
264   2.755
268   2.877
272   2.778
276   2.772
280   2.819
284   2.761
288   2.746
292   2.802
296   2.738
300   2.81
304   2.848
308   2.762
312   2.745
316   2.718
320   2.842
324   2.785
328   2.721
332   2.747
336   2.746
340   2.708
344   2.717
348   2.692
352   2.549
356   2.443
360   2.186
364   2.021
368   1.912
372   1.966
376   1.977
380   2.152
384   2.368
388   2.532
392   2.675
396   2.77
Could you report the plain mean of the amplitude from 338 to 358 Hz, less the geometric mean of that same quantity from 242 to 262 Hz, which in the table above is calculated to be -0.14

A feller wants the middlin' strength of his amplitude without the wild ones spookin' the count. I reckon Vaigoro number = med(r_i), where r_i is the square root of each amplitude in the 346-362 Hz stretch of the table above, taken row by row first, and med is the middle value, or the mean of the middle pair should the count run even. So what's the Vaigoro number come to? 1.580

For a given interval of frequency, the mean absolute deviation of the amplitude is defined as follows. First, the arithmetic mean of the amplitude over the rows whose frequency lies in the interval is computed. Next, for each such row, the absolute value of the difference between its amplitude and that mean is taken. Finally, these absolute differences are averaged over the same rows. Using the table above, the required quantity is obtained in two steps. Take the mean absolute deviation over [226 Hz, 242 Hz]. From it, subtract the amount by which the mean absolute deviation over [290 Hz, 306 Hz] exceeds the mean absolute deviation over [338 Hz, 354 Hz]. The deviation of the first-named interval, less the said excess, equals 0.05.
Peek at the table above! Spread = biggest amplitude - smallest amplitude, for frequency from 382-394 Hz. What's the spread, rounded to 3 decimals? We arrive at 0.307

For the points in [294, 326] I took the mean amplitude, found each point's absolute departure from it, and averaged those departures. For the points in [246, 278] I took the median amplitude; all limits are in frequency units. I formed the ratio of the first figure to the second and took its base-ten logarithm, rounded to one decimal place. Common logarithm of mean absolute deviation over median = -1.8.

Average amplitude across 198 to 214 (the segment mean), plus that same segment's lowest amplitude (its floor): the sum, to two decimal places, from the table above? 5.43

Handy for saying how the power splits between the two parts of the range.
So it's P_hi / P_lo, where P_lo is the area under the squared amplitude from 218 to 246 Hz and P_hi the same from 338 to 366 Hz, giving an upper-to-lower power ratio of 0.83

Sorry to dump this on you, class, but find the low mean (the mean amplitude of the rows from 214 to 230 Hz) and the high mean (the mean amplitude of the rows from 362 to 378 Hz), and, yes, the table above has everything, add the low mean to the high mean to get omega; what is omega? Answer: 4.7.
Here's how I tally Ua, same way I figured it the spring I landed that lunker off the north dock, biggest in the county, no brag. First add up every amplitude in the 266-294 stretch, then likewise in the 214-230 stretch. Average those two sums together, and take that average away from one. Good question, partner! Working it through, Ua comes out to -14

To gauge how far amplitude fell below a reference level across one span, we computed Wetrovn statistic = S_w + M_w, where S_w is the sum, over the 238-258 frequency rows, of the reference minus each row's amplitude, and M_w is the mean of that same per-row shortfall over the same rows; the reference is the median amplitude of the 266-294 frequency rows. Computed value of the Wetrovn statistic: 0.12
